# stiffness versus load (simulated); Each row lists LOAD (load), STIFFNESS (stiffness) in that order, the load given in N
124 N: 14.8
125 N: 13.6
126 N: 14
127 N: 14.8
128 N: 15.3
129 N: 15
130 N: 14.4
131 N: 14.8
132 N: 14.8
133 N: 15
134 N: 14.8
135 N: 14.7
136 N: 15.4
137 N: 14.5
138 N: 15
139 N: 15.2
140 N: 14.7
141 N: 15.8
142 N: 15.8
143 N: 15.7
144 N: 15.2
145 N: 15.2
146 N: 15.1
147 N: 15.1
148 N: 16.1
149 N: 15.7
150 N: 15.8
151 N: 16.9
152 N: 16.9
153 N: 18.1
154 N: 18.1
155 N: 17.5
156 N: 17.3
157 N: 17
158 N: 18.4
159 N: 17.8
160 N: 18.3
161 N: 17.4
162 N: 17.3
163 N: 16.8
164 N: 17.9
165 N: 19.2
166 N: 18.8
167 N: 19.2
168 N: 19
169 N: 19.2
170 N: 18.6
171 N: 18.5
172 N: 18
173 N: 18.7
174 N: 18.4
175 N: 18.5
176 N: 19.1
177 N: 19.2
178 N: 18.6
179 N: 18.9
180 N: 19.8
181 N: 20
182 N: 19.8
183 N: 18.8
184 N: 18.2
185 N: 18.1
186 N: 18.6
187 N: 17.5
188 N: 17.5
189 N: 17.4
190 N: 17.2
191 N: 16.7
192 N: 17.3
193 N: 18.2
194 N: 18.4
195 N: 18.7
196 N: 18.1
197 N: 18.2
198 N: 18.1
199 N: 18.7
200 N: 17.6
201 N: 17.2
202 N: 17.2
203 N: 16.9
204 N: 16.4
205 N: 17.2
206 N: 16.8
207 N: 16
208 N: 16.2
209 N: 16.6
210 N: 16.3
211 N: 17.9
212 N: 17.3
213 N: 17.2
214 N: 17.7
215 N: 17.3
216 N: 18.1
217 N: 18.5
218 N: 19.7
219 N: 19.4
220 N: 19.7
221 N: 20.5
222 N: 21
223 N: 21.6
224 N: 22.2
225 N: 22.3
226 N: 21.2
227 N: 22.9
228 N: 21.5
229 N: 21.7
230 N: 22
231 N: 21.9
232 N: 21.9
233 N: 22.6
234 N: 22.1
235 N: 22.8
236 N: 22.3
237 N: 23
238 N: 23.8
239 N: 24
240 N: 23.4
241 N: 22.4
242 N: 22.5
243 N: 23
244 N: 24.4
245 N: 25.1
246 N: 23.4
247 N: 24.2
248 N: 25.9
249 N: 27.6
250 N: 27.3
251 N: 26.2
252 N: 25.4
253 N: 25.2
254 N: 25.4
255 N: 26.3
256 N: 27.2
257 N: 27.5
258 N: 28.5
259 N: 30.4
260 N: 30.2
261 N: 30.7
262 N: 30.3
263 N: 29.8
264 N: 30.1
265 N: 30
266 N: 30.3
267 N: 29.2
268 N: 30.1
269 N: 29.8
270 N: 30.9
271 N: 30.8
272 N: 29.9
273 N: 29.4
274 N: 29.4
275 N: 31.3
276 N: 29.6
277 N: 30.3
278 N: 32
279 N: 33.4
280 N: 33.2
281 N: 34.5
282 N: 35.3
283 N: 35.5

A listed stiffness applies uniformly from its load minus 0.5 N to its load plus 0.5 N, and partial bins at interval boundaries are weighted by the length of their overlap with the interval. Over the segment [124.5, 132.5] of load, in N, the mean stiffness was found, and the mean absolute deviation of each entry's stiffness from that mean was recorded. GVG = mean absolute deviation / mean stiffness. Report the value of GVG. 0.030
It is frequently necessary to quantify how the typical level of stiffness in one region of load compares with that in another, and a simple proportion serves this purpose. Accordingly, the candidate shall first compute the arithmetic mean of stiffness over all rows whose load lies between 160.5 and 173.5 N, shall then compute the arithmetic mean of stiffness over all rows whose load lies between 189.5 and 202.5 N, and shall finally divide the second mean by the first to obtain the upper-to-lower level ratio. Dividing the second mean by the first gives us 1.0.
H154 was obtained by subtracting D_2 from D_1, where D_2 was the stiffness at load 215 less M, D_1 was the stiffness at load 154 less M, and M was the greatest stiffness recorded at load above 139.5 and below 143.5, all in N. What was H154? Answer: 1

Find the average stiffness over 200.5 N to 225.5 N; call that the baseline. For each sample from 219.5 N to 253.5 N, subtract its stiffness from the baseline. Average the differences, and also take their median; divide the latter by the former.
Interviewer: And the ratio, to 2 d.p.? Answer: 0.91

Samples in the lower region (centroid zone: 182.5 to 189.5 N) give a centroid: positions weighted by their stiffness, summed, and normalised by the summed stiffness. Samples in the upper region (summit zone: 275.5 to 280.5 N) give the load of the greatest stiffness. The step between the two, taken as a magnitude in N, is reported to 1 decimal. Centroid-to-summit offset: 93.0 N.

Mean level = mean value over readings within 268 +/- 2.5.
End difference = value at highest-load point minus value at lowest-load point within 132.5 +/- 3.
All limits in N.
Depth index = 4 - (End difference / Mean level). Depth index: 3.99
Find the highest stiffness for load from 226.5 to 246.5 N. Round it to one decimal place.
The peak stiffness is 25.1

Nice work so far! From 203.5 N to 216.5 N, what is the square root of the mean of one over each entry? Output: 0.243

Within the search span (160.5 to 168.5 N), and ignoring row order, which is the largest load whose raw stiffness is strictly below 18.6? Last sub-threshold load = 164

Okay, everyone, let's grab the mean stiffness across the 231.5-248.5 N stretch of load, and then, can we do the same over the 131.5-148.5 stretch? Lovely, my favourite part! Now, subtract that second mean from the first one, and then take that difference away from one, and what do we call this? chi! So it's -7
